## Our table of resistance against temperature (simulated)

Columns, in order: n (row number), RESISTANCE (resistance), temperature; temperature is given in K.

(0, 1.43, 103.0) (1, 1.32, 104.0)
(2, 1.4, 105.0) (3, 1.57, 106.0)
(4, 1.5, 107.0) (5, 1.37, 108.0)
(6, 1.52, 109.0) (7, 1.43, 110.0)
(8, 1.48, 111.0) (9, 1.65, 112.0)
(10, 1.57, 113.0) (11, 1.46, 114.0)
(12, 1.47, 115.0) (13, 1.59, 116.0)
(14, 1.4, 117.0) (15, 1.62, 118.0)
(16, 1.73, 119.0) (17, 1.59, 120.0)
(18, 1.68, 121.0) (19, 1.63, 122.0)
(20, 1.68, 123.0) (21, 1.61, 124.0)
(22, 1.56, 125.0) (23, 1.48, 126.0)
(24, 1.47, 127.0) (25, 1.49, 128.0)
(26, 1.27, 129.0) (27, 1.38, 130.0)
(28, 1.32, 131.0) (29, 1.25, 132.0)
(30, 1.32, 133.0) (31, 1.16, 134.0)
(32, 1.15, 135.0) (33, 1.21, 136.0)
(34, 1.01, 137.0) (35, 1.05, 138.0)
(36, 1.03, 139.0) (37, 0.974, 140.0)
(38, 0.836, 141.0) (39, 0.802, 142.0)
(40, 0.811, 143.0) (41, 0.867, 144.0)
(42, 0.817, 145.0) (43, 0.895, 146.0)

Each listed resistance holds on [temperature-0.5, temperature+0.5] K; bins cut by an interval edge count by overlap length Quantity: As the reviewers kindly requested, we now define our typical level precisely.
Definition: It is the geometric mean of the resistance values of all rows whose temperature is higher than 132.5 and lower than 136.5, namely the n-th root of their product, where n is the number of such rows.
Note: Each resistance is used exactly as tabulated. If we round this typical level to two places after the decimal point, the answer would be 1.21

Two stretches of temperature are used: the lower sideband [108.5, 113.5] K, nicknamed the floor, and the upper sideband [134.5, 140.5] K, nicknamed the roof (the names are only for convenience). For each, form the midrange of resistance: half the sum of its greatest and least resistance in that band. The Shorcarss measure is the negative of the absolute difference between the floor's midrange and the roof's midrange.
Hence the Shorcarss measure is -0.45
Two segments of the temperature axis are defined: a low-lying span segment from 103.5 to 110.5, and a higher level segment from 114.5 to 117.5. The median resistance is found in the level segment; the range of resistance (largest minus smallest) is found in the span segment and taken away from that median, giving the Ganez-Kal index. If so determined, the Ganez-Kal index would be 1.2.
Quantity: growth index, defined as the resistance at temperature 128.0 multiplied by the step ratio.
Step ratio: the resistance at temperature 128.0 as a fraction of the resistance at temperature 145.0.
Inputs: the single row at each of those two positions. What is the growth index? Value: 2.7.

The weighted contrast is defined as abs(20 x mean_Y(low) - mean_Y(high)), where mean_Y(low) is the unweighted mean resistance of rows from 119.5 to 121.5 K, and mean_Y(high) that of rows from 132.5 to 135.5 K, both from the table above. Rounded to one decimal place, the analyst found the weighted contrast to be 31.5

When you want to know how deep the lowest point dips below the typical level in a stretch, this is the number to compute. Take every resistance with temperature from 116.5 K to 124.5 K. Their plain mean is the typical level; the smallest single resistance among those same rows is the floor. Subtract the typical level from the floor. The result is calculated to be -0.22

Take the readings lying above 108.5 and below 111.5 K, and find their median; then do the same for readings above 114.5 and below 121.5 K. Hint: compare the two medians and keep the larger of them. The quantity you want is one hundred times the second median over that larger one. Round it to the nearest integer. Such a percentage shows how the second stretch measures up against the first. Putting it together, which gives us 100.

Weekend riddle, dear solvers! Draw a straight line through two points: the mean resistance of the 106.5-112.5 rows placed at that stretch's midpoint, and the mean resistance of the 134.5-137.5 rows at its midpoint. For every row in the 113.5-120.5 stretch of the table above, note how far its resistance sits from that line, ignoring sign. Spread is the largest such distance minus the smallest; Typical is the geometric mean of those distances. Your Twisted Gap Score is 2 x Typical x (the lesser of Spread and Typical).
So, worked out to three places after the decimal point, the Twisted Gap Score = 0.019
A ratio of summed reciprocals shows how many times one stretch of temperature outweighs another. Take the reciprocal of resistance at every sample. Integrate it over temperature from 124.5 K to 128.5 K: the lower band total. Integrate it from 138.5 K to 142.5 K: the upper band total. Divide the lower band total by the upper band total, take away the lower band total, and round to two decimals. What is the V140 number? -2.07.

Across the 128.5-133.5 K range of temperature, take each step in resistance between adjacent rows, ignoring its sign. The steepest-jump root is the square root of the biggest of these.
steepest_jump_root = 0.33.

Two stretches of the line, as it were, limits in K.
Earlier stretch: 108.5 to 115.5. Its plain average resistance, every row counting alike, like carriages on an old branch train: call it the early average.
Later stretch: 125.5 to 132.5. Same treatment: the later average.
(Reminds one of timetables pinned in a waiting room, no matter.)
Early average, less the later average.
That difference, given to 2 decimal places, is 0.13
